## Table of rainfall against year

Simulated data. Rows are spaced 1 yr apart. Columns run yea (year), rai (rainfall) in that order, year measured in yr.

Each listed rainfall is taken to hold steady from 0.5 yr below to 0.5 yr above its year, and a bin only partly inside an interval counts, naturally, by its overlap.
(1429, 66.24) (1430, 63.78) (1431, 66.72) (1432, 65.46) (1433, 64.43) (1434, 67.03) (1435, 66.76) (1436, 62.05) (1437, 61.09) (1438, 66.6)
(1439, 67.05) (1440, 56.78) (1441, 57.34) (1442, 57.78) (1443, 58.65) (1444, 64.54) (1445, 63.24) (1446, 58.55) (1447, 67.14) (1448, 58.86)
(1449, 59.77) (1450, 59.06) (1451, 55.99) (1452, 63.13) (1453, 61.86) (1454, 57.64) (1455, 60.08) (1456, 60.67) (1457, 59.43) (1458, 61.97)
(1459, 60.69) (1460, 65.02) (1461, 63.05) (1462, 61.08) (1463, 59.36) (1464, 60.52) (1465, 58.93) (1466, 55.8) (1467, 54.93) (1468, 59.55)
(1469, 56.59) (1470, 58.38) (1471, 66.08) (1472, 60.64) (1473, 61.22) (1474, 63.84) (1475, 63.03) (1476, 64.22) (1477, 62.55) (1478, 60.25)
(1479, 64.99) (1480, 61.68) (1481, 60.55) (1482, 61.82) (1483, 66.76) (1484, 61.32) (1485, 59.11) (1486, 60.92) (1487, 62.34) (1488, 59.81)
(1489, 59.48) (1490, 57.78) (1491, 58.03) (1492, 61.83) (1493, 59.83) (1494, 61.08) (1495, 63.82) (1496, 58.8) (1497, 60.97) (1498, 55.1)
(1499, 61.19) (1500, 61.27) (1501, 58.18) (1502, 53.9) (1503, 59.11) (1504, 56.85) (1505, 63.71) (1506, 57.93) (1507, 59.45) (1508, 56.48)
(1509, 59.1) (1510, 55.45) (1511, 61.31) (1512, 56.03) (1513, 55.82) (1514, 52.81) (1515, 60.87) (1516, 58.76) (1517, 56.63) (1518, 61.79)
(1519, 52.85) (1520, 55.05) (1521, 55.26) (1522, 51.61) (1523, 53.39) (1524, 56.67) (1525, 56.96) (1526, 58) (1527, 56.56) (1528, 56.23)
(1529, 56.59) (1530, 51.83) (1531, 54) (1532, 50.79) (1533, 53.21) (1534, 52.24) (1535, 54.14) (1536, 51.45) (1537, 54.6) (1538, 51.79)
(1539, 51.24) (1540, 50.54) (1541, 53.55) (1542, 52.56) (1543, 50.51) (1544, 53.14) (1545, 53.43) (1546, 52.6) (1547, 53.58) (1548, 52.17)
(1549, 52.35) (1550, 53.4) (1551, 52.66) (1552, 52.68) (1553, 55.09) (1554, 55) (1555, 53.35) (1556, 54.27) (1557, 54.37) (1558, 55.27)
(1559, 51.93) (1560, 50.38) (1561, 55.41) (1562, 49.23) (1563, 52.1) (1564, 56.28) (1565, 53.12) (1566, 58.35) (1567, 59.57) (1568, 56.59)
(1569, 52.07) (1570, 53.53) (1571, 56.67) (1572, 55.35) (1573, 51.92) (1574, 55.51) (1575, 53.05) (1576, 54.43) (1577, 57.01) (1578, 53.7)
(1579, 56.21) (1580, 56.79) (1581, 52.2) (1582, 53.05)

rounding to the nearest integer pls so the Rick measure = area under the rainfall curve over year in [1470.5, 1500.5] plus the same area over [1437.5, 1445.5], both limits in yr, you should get 2332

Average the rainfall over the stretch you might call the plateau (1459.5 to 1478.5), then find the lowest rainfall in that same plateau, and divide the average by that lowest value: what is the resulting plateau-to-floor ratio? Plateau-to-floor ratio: 1.11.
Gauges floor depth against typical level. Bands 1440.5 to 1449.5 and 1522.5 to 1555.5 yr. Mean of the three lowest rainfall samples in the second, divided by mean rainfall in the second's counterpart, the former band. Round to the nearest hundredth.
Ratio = 0.83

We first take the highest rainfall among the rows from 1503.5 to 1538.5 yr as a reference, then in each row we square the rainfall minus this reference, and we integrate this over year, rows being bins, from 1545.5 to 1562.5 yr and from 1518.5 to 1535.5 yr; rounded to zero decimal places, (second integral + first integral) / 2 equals 1738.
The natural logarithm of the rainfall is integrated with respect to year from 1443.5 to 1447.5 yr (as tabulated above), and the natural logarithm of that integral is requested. 2.81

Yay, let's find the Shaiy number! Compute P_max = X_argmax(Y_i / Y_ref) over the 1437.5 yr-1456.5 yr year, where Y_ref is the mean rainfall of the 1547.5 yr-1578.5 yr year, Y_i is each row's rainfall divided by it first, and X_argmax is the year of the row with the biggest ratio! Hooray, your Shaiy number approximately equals 1447 yr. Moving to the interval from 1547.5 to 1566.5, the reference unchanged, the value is 1566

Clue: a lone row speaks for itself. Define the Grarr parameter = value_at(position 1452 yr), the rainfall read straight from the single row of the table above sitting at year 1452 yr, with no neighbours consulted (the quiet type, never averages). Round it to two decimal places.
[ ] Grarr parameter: 63.13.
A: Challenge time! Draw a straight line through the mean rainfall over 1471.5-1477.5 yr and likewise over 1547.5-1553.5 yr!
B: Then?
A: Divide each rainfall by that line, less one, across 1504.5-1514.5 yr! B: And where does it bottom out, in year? 1514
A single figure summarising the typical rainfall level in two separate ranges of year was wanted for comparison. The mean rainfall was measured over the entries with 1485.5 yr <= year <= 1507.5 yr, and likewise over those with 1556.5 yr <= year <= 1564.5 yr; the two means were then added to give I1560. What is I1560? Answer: 113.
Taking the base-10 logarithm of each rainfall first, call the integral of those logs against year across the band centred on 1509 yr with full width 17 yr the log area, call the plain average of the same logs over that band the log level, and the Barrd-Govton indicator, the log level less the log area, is -28.2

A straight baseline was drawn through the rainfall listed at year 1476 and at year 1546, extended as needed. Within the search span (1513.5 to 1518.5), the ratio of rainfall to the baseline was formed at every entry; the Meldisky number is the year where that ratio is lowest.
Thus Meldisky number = 1514 yr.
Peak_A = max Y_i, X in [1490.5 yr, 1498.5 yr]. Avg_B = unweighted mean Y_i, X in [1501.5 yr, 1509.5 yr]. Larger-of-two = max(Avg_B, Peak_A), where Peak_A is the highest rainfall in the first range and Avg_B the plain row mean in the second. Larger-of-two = 64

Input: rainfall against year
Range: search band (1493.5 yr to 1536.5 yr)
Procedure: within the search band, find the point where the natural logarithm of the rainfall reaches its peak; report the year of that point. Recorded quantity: 1495 yr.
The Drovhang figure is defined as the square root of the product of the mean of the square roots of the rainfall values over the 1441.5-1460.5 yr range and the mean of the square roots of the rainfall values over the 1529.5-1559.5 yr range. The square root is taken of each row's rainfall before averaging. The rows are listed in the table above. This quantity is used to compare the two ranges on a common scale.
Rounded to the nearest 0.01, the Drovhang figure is 7.53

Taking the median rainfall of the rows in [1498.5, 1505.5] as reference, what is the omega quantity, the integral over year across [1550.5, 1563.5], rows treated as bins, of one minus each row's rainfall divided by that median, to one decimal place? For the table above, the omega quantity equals 1.3 yr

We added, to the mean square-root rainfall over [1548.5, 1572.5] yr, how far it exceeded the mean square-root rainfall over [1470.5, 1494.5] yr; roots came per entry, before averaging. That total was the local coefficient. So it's 6.9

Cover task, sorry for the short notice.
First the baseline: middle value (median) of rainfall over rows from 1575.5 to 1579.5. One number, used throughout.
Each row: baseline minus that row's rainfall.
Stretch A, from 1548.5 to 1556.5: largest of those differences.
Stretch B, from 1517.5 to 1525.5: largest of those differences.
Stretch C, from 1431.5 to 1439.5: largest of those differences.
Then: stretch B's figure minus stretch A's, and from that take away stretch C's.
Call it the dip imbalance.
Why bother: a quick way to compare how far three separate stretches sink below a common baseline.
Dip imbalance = 6.5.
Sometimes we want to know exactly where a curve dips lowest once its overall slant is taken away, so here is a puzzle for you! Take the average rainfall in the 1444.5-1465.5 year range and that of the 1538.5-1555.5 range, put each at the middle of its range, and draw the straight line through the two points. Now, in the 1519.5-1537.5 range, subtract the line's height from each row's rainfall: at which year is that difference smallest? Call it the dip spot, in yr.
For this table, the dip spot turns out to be 1522 yr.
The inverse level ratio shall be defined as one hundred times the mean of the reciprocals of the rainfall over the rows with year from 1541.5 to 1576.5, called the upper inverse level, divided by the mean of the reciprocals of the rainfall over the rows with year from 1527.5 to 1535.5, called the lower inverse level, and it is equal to 100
